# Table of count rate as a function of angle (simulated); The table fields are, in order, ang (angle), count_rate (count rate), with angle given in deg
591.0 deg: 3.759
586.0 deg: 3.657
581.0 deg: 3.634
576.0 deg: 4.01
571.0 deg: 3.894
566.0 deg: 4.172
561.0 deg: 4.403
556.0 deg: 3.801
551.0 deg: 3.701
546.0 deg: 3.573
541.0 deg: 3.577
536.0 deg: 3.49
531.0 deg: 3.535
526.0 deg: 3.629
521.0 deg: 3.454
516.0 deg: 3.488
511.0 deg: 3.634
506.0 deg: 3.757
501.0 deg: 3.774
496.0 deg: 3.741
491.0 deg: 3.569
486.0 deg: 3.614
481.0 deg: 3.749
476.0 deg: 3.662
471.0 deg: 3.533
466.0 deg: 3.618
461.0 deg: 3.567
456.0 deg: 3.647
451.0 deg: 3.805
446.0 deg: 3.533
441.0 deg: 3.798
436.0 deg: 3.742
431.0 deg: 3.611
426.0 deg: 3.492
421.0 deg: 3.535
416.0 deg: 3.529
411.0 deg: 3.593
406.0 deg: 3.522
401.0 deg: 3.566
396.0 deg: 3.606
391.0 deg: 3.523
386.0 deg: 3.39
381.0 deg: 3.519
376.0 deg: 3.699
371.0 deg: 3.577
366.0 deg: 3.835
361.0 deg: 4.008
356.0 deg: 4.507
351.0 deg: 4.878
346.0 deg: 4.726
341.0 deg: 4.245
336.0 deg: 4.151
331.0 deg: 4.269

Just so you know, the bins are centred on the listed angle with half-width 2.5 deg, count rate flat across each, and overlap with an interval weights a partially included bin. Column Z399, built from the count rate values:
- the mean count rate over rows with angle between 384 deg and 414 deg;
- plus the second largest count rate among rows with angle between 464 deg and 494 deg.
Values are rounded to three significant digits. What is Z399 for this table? 7.20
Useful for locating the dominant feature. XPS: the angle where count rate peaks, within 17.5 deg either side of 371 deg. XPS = 356.0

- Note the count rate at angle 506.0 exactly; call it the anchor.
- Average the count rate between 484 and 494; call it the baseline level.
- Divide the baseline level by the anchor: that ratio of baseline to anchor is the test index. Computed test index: 0.96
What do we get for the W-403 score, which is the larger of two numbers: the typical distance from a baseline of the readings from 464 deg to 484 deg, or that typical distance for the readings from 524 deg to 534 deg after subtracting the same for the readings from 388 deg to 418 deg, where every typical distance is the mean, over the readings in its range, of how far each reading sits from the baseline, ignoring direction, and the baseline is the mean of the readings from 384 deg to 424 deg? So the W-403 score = 0.11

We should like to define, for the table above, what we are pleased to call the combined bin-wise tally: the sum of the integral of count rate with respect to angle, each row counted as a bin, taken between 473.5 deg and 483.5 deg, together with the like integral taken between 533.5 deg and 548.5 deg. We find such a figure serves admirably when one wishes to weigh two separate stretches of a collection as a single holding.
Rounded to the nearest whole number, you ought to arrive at 90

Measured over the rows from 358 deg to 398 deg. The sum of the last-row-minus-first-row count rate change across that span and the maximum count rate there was 3.6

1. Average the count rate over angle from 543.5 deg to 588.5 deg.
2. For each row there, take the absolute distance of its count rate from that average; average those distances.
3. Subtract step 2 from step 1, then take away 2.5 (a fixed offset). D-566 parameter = 1.151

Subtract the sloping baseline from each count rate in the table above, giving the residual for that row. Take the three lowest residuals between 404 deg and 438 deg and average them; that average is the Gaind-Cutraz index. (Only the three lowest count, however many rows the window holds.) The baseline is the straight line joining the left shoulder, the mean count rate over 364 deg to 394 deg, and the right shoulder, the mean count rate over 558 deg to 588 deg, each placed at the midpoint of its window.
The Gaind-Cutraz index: -0.15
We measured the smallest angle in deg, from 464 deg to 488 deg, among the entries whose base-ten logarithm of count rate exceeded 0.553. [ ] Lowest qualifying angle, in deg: 466.0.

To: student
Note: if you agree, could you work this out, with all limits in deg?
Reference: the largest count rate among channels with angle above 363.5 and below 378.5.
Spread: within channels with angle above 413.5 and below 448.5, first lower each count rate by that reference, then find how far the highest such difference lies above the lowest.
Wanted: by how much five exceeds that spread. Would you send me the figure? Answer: 4.69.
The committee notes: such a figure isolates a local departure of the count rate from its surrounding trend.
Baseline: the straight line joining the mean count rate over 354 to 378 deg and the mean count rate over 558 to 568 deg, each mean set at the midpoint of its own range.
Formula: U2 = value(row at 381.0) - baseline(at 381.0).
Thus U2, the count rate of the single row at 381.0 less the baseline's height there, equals -0.43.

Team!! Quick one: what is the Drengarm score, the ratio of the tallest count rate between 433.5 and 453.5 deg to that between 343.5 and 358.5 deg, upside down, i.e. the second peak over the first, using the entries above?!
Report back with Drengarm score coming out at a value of 1.28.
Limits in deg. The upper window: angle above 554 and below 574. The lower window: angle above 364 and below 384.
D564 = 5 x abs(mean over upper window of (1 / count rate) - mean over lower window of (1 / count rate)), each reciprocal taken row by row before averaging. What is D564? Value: 0.14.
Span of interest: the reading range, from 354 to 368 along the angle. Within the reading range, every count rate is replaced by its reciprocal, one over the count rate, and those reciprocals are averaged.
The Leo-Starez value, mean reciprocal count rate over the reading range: 0.244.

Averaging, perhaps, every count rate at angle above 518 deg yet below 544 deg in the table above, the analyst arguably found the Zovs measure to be 3.54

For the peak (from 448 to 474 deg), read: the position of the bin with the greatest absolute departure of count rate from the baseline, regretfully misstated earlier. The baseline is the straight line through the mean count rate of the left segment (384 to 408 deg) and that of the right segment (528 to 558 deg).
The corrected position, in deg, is 451.0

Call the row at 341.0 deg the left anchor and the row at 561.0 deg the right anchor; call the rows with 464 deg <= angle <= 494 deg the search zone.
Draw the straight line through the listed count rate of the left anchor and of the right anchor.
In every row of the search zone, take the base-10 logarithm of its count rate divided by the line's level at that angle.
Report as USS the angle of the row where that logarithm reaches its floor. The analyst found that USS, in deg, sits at 471.0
